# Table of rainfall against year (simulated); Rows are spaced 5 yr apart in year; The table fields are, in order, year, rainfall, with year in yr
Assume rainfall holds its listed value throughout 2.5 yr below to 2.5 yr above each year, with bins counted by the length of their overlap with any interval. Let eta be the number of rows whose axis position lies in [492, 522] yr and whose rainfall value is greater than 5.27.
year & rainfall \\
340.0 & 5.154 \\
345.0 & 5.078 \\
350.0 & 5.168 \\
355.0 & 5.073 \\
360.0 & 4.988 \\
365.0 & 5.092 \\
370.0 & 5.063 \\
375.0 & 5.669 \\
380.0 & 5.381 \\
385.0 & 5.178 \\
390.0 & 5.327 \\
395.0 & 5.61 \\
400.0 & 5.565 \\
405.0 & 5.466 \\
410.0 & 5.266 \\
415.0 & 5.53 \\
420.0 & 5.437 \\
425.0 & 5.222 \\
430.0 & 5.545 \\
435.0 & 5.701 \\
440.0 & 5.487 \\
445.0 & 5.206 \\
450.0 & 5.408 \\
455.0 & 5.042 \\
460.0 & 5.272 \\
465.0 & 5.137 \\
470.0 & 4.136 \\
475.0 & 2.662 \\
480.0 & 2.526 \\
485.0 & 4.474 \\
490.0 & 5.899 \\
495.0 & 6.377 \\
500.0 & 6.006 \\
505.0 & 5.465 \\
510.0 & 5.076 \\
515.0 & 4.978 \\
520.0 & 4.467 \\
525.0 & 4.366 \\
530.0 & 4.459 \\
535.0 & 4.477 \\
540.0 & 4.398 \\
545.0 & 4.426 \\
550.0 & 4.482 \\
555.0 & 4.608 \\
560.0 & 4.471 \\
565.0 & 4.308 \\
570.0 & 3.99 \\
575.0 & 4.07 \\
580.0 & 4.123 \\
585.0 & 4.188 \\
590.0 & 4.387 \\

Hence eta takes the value 3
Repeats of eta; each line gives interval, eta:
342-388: 2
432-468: 4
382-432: 7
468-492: 1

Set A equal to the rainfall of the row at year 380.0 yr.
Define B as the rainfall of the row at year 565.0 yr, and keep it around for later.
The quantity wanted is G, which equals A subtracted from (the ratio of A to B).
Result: -4.13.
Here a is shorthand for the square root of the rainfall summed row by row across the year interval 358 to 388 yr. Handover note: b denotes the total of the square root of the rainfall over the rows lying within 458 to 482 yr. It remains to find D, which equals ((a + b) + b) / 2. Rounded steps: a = 13.7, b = 9.8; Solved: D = 17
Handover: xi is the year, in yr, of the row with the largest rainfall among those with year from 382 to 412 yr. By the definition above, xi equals 395.0 yr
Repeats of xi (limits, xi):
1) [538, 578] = 555.0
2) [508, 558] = 510.0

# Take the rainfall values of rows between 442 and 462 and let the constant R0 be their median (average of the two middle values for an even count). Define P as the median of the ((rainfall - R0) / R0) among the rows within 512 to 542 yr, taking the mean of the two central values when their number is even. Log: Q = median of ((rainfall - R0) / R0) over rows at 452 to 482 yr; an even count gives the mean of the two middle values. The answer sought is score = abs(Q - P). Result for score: 0.02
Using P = -0.148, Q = -0.12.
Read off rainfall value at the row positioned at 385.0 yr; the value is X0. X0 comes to 5.178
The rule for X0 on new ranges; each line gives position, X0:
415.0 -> 5.53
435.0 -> 5.701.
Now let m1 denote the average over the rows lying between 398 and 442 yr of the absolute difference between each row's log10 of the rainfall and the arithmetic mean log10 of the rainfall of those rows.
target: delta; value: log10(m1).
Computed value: -2.07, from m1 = 0.009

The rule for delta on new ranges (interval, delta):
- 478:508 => -0.96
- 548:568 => -2.11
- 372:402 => -1.89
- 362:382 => -1.74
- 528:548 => -2.56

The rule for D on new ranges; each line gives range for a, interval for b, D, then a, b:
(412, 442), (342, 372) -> 21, 14.1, 13.5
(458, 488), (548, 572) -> 16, 11.9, 10.5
